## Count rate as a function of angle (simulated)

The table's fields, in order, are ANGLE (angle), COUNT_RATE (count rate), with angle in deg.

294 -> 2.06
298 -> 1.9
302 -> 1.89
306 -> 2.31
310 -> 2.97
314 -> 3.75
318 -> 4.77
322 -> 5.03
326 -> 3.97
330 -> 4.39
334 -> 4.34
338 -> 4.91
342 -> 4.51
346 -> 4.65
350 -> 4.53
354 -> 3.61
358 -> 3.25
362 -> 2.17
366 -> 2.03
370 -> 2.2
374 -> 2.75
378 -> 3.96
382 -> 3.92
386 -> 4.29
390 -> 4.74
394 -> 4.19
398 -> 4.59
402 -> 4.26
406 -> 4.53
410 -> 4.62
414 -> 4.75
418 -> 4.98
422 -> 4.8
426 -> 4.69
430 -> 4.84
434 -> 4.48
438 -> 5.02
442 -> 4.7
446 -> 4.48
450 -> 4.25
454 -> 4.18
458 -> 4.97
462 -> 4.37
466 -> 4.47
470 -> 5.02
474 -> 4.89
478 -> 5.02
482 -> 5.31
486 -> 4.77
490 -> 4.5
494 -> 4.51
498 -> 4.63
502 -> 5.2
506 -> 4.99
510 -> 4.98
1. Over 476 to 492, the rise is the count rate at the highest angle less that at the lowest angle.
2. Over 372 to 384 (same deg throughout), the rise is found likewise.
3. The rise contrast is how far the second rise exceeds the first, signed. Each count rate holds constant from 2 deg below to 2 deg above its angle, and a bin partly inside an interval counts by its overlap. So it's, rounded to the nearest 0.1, 1.7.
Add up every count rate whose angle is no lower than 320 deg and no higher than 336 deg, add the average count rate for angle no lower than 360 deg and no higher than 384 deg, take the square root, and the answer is 4.54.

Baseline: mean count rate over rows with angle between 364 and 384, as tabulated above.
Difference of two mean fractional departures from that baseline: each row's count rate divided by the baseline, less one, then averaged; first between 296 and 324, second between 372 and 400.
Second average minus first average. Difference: 0.3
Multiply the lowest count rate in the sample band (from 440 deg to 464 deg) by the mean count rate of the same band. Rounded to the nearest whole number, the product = 19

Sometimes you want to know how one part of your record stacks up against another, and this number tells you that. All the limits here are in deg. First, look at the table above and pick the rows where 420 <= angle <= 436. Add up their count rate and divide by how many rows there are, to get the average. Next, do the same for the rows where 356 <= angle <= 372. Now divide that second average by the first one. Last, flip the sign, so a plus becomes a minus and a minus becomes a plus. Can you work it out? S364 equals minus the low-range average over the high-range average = -0.51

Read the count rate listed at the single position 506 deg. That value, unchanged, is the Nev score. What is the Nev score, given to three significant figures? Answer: 4.99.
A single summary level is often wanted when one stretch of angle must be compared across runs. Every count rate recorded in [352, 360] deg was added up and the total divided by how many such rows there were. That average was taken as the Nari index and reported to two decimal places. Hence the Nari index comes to 3.43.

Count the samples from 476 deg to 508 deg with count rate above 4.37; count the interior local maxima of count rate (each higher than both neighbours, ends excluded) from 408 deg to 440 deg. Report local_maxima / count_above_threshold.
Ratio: 0.25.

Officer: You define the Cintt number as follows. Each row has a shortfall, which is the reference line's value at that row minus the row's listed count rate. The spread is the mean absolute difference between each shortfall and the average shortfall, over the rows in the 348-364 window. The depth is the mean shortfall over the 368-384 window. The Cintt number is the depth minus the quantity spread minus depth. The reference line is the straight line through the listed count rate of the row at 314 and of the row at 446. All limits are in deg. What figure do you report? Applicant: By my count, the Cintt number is 1.07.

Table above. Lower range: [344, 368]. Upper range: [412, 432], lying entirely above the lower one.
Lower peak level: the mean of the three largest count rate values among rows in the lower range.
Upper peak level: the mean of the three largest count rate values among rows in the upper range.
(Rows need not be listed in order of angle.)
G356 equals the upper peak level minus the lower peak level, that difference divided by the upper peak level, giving 0.13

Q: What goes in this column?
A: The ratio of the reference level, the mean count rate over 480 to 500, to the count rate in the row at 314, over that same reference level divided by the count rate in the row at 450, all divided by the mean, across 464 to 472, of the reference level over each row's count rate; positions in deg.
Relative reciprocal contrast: 1.1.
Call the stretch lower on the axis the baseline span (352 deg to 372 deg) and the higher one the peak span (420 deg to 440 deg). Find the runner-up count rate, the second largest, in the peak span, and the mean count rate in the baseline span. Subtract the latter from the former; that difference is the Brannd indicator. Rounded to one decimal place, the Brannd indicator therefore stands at 2.2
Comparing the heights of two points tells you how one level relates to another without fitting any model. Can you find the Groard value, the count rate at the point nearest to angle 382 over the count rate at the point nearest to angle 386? 0.91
